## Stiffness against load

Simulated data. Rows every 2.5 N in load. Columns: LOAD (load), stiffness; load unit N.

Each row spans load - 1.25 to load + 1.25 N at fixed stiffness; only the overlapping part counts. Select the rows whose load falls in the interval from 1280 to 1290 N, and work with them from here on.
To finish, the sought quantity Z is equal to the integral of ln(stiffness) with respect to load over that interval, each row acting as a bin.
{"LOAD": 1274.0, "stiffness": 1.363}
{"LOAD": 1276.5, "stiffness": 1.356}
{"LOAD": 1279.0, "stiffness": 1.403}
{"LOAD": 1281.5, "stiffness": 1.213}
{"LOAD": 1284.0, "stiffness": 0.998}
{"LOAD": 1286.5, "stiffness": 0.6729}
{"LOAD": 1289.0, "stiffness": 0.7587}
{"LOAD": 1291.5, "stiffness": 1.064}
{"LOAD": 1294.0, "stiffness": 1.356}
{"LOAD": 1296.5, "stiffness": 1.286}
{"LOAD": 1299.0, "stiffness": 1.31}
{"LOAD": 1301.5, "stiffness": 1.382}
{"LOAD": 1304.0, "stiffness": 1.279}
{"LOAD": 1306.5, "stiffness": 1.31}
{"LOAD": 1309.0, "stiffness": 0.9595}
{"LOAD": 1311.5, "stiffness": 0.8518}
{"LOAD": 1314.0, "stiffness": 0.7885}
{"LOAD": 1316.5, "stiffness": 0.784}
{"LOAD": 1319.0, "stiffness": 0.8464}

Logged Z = -1.0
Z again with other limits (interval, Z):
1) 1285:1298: -0.1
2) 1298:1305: 2.0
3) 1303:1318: -0.5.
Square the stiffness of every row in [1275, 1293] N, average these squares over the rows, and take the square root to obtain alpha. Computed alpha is 1.10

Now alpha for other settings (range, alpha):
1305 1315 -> 1.00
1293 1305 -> 1.32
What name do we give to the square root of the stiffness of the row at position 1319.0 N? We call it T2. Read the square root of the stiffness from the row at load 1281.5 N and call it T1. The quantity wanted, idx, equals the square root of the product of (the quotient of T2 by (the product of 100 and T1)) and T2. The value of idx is 0.088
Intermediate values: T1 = 1.10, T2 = 0.92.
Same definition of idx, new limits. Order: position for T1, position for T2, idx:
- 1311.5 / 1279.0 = 0.123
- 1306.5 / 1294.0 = 0.109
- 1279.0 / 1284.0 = 0.092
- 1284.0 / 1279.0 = 0.119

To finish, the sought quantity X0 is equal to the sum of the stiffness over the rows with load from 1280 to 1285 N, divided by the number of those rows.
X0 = 1.11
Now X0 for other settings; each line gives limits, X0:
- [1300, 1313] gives 1.16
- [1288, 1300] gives 1.15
